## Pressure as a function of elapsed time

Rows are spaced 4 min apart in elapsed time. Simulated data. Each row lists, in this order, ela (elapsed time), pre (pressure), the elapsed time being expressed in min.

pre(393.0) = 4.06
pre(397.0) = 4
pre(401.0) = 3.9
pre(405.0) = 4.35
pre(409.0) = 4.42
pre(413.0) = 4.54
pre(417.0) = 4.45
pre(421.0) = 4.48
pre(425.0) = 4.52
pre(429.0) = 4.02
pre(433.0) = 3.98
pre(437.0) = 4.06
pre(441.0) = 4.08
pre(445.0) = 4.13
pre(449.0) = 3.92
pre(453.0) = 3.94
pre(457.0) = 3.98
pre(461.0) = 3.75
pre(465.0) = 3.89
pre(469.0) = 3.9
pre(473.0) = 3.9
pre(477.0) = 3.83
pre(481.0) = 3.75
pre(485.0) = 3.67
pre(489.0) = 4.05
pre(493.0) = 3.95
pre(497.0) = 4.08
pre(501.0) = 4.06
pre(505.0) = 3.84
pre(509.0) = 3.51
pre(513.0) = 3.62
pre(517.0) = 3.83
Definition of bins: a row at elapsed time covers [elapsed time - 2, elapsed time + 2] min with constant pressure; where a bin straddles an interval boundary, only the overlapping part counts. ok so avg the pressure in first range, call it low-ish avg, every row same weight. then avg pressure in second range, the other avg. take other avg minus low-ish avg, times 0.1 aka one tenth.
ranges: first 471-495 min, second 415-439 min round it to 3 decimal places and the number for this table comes 0.039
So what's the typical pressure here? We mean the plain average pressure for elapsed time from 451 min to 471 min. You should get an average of 3.89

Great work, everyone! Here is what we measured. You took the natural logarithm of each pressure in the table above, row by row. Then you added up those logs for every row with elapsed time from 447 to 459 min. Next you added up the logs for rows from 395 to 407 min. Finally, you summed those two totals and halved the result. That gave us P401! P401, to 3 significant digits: 4.17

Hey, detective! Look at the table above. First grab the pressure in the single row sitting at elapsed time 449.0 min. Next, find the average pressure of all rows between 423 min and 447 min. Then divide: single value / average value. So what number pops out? 0.949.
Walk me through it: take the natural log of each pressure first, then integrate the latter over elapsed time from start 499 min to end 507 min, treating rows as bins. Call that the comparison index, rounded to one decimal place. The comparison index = 11.0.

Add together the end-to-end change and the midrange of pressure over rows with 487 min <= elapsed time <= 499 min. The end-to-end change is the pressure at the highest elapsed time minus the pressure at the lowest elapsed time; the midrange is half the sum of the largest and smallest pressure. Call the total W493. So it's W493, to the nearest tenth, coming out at 4.0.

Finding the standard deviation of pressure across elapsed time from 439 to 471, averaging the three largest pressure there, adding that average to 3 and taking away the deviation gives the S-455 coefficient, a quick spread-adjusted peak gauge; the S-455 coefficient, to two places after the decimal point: 6.95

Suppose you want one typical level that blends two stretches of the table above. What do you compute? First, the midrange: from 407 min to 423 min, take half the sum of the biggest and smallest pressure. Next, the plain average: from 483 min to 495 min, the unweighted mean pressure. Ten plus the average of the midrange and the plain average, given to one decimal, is 14.2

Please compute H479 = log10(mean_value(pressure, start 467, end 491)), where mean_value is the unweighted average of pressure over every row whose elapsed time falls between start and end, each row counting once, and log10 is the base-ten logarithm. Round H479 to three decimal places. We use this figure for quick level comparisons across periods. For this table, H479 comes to 0.585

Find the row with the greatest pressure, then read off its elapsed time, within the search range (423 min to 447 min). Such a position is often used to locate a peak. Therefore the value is 425.0 min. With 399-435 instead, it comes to 413.0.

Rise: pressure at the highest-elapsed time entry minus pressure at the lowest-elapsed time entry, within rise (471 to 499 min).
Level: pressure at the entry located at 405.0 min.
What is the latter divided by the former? 24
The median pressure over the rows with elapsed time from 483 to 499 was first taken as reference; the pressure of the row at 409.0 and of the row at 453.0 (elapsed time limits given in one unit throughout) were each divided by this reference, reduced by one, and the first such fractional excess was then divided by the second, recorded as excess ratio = -7.0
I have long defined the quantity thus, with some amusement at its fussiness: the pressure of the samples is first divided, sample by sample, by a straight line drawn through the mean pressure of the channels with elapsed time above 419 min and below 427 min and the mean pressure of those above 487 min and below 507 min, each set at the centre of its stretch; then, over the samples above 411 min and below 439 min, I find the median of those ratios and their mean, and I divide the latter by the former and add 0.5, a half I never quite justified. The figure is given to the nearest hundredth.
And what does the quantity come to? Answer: 1.48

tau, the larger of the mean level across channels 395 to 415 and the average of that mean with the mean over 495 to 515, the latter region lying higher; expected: 4.24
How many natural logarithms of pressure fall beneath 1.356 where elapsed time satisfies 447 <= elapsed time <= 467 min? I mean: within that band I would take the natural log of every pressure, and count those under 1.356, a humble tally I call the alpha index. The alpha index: 1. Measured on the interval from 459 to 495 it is 4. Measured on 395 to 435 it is 0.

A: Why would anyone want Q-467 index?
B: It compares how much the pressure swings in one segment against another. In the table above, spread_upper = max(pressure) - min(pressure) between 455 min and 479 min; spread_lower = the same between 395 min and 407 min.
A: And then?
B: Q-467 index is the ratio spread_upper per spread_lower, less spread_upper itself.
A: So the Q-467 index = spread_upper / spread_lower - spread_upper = 0.3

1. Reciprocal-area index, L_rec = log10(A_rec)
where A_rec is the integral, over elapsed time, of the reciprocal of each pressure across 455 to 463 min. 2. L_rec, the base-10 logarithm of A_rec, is 0.316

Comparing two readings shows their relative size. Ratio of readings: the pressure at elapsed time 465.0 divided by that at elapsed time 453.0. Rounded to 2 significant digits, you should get 0.99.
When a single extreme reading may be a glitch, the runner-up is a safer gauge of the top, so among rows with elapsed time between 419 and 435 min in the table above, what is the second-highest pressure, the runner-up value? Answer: 4.48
